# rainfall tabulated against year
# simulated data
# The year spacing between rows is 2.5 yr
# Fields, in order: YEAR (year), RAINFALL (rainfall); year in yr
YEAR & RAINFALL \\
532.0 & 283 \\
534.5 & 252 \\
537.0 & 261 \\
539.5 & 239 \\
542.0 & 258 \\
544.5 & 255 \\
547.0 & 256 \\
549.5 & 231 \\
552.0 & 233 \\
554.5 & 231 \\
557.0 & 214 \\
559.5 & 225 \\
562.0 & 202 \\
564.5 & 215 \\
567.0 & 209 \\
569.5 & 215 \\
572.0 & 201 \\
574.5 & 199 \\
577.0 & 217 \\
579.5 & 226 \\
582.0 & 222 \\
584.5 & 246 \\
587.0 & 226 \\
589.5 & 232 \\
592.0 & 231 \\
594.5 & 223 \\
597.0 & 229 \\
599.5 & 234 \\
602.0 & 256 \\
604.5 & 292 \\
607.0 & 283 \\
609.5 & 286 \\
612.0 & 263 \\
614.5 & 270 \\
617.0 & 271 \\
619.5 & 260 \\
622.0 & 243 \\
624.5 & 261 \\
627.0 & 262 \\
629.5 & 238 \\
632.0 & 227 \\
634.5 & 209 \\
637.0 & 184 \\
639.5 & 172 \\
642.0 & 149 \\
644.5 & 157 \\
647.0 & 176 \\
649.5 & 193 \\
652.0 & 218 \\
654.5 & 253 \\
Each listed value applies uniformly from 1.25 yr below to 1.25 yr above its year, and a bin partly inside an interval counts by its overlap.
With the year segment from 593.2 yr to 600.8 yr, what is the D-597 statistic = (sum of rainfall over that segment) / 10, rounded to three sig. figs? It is 68.6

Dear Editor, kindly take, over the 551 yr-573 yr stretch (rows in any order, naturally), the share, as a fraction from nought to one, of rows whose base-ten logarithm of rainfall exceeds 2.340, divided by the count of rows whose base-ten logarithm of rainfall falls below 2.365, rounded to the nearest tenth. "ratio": 0.0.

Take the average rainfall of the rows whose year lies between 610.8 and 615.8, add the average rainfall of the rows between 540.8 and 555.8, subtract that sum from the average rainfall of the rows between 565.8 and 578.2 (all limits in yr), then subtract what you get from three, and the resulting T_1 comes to 305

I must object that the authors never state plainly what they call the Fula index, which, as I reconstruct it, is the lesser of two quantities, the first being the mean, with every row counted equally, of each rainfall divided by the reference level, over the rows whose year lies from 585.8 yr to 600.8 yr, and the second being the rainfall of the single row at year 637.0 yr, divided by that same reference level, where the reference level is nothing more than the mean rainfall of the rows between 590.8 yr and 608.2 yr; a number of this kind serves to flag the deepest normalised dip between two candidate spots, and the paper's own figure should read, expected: 0.737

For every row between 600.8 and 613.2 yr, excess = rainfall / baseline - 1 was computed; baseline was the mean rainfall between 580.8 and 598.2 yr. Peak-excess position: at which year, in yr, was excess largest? 604.5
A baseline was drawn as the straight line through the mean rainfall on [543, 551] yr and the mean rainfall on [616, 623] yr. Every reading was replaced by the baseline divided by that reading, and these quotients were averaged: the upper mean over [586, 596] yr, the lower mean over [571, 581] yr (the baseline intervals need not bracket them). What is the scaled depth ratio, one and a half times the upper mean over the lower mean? 1.40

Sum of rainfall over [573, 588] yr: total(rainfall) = 1336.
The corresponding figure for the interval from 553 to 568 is 1296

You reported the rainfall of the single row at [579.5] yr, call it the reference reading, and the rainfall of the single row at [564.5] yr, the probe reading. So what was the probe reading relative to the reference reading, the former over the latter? 1.0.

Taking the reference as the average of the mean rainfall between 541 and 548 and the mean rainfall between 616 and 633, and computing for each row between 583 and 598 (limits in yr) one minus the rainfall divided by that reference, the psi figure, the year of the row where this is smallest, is 584.5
